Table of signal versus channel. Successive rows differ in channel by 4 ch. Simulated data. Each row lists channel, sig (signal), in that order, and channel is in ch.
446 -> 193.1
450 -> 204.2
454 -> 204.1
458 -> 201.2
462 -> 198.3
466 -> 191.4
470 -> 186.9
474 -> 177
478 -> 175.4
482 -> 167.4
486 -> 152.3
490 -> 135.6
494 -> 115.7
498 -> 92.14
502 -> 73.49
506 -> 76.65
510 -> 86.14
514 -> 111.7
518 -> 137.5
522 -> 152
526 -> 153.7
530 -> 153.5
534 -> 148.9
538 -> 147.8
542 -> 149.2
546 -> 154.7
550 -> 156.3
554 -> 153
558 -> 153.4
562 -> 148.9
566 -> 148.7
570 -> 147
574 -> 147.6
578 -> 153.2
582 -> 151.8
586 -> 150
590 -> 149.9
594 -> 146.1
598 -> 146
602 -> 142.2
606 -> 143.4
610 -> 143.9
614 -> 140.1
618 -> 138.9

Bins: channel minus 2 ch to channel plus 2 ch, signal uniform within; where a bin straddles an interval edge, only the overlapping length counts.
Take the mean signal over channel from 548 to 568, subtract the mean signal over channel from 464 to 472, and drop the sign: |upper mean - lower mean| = 37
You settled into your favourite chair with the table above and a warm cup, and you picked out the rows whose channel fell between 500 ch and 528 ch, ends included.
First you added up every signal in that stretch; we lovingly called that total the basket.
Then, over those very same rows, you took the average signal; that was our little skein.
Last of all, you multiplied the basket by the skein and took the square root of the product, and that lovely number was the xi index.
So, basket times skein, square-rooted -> 299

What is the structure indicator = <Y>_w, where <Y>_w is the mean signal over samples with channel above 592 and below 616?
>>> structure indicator 144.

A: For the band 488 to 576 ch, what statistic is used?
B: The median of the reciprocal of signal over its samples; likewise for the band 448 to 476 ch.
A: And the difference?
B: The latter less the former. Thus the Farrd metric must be -0.002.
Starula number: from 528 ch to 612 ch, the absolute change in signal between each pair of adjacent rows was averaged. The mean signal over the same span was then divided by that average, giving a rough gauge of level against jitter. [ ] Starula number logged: 69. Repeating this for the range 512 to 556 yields 25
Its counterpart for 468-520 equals 9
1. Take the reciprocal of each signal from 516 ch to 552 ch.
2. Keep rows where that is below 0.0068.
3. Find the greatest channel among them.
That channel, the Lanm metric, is 550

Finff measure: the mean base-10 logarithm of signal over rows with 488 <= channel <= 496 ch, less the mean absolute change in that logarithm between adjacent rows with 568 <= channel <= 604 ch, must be 2.09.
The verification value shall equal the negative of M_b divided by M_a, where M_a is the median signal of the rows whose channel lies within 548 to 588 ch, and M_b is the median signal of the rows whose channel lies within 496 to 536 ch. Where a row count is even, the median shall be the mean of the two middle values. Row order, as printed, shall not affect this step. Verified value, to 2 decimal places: -0.83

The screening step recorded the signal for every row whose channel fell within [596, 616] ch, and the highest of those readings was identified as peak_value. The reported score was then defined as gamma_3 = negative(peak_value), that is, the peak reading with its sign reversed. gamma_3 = -146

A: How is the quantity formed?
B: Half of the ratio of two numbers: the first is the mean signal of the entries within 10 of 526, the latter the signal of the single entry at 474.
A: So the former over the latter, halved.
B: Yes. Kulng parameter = 0.42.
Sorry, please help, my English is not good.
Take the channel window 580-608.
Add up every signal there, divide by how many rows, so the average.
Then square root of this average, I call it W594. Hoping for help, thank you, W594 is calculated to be 12.1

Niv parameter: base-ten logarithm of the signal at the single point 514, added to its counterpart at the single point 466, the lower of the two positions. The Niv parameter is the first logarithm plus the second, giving 4.33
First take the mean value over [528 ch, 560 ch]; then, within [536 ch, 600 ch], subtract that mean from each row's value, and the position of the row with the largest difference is 550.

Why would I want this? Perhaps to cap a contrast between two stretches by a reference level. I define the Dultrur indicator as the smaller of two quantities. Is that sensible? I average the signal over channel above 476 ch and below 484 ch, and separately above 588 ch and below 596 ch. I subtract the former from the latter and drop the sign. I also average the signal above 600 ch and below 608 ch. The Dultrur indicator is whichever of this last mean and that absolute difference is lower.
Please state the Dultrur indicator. 23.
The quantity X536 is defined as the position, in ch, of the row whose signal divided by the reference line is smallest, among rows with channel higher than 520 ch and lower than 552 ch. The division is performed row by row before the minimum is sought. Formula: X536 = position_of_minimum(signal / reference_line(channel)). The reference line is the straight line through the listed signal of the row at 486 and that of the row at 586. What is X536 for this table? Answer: 538 ch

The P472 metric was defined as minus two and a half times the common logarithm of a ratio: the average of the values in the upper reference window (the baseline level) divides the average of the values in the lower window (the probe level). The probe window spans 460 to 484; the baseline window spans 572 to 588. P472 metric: -0.21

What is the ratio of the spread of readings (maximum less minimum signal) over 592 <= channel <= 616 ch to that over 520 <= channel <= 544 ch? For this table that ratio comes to 1.0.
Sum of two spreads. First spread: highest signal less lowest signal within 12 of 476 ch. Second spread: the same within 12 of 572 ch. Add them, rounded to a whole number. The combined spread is 45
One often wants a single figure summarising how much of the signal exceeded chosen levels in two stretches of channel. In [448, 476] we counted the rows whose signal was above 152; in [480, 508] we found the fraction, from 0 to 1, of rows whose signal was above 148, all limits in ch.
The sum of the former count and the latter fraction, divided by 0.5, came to 15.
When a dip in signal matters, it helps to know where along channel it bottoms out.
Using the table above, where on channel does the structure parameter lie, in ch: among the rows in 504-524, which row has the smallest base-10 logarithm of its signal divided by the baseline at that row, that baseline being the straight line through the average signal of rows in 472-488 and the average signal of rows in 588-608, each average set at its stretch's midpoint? 506 ch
